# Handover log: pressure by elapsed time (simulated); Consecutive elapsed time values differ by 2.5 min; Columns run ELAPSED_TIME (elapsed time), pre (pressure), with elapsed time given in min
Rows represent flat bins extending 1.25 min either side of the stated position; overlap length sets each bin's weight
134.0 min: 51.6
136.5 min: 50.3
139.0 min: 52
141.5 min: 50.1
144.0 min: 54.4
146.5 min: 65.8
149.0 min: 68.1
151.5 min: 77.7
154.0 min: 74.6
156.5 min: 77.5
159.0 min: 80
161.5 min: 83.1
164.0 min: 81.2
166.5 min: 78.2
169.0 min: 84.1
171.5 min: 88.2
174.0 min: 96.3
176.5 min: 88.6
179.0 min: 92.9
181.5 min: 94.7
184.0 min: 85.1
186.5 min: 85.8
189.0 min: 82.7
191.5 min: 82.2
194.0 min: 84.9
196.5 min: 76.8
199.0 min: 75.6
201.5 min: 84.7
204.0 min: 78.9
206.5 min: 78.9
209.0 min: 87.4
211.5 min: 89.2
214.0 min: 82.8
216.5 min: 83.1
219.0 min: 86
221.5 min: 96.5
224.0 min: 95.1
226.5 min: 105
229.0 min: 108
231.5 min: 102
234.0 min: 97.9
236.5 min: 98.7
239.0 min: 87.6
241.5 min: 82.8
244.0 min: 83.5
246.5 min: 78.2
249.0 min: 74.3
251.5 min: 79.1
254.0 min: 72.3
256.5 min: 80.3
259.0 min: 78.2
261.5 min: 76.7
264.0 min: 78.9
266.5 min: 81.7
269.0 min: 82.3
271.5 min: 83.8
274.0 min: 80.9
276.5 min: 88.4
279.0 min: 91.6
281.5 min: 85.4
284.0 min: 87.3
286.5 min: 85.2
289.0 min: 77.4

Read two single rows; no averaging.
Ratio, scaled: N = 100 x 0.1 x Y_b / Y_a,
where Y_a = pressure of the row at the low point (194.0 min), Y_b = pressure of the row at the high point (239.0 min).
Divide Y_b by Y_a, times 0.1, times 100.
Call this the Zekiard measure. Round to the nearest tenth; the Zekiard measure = 10.3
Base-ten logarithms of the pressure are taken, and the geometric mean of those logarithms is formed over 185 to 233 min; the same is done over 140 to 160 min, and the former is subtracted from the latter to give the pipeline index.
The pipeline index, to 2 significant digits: -0.11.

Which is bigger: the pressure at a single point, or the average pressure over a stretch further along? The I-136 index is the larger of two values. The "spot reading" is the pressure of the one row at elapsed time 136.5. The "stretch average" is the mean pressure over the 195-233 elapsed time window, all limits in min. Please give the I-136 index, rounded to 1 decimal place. 88.7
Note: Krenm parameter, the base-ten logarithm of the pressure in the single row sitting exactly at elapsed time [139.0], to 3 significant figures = 1.72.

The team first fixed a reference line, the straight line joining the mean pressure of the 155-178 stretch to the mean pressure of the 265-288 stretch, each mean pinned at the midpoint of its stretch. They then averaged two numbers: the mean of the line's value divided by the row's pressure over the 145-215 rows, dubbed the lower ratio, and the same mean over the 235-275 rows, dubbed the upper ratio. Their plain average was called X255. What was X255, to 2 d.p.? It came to 1.04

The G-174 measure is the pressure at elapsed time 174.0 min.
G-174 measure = 96.3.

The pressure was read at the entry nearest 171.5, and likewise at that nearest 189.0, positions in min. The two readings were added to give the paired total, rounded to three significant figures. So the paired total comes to 171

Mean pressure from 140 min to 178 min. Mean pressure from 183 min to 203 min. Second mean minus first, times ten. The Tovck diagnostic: 57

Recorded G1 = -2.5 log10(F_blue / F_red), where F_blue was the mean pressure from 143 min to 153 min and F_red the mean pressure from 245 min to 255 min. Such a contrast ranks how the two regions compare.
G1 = 0.14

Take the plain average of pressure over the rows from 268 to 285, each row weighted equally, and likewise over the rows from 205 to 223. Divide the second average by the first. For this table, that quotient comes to 1.01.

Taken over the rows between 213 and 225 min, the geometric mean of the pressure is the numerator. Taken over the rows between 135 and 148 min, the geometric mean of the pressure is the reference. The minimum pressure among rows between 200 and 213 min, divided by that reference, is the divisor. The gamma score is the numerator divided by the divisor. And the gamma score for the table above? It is 61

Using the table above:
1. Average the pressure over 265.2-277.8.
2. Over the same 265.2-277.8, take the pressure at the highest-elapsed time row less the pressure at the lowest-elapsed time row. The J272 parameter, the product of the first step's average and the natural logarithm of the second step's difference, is 159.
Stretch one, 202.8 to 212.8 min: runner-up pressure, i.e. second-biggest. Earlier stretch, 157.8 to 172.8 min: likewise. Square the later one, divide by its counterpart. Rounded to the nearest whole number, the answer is 91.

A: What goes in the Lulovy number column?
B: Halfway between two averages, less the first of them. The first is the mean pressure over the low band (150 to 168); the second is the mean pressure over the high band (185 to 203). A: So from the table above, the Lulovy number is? 1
